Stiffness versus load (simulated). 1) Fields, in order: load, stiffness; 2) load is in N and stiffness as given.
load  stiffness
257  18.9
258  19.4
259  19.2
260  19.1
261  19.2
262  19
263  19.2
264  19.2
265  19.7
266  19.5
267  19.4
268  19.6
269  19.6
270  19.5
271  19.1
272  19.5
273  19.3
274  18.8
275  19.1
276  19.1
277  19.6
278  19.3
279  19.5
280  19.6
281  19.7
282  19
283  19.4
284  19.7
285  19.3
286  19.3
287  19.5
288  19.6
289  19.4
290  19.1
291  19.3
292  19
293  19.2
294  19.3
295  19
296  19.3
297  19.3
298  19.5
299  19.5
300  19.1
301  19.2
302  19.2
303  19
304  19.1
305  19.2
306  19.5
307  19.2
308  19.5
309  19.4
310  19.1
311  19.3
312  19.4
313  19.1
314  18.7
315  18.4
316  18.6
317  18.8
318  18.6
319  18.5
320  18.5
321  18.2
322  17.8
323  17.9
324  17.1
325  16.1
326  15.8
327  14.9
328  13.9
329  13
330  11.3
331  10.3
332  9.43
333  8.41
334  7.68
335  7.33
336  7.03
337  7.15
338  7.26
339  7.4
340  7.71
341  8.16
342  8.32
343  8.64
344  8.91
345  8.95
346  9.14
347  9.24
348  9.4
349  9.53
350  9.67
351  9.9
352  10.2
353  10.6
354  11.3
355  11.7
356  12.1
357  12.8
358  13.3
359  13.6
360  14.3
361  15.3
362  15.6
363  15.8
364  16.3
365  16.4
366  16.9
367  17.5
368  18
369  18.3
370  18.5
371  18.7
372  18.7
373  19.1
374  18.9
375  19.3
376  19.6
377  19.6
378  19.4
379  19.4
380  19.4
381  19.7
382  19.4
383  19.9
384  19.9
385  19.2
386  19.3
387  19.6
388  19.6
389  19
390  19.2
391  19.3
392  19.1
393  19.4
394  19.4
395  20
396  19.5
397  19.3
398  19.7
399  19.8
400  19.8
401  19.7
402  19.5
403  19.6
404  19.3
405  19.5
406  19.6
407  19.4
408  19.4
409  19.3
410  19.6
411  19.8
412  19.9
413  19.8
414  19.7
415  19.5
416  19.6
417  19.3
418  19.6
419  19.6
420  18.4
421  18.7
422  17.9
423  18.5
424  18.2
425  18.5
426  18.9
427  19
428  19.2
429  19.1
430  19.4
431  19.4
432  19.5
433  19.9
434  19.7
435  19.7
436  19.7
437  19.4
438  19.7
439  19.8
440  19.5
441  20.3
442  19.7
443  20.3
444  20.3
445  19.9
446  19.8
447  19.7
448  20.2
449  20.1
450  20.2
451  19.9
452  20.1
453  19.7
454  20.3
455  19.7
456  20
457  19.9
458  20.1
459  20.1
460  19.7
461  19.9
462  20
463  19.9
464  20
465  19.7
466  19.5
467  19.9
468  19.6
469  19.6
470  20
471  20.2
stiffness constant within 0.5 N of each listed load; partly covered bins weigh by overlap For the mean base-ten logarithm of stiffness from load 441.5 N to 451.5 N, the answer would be 1.30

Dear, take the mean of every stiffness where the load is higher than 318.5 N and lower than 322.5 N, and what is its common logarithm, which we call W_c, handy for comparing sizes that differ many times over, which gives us 1.26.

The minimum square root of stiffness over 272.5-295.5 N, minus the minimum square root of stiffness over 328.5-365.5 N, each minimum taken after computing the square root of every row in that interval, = 1.7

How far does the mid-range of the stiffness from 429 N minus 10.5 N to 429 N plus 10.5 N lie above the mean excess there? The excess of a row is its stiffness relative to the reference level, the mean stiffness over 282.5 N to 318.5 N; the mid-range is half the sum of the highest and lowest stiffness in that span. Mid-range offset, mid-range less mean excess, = 18.94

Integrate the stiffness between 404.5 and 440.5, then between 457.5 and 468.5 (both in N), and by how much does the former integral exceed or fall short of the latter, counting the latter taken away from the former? 477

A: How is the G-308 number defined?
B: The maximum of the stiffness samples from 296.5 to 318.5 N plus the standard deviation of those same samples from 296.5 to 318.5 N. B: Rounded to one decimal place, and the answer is 19.8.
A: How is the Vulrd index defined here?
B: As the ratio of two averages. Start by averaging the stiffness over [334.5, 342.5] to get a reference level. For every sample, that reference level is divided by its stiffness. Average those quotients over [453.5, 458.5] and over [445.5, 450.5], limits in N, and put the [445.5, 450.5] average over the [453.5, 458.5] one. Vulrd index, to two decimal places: 1.00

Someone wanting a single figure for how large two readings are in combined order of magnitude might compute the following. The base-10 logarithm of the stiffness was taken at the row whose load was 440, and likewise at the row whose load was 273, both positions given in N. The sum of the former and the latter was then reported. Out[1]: 2.58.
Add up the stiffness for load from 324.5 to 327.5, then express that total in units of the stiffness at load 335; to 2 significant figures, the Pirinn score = 6.4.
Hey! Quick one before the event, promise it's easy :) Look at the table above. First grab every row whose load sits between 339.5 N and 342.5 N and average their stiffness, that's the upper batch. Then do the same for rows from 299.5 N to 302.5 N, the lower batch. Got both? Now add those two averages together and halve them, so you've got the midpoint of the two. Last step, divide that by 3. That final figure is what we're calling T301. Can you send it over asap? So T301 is 4.5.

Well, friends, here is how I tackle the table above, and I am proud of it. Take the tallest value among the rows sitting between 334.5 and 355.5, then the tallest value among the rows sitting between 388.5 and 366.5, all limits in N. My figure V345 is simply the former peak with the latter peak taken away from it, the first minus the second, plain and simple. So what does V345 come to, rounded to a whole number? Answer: -8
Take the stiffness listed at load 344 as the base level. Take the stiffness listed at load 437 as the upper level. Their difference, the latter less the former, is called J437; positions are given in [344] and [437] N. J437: 10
